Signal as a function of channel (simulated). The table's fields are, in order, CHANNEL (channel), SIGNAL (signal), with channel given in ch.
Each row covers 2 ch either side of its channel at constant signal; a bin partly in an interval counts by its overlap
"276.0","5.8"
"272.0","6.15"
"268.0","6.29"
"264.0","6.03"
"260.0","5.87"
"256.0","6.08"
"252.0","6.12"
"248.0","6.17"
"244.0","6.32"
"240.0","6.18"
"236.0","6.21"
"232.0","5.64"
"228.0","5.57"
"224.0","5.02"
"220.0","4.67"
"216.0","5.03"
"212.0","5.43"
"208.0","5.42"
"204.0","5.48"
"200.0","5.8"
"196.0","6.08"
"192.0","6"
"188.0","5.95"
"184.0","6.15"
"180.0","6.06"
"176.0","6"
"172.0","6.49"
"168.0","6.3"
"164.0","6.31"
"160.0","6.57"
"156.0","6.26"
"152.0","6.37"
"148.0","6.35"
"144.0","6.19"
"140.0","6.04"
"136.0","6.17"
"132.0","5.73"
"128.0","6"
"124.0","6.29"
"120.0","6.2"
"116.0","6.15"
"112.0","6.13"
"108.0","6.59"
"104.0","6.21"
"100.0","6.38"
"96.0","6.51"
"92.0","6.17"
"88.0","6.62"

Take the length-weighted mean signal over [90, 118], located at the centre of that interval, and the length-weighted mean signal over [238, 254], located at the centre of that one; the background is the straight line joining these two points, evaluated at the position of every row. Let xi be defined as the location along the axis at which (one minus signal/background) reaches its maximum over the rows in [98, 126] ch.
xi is 112.0 ch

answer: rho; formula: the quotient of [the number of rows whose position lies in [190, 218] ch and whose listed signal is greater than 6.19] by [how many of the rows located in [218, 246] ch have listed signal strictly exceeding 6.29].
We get 0.00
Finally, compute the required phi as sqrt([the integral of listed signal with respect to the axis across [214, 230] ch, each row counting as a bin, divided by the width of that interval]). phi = 2.25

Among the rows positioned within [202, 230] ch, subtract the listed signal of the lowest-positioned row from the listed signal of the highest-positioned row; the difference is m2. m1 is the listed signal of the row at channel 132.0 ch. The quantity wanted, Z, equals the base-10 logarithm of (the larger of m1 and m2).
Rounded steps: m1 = 5.73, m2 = 0.1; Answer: 0.76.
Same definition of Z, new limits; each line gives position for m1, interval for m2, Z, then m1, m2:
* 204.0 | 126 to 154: 0.74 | 5.48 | 0.4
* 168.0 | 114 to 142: 0.80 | 6.3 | -0.1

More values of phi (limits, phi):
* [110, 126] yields 2.49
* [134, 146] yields 2.48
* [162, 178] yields 2.50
